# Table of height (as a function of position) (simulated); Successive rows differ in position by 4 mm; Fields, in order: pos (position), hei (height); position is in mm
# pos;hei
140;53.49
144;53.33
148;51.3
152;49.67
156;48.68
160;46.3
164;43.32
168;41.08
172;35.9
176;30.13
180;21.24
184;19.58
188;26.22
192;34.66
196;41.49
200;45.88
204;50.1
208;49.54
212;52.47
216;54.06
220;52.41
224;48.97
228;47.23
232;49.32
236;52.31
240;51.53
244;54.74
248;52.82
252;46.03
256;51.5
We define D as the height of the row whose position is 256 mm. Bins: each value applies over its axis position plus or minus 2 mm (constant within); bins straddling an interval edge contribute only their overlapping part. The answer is 51.5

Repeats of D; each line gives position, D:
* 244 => 54.74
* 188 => 26.22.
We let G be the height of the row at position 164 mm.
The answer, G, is 43.32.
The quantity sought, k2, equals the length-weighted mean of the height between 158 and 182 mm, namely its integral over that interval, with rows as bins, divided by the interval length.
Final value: 36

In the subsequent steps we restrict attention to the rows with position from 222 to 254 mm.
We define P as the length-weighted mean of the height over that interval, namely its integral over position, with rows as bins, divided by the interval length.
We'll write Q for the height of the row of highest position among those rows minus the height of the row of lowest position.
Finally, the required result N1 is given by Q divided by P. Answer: -0.06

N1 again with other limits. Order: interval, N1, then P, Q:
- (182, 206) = 0.84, 36.3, 31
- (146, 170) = -0.22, 46.7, -10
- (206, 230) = -0.05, 50.8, -2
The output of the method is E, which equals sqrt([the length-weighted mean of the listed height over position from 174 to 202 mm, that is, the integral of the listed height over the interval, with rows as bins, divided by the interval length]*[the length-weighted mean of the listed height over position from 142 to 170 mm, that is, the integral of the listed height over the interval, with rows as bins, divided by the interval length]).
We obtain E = 39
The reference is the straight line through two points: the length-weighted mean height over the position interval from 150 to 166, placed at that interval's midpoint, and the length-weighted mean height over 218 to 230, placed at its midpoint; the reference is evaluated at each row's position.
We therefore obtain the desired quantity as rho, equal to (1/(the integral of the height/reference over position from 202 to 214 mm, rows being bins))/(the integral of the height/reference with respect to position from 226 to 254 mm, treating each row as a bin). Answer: 0.0028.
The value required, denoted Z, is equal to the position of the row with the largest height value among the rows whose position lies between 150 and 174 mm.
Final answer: 152 mm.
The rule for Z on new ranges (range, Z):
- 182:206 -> 204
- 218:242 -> 220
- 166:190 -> 168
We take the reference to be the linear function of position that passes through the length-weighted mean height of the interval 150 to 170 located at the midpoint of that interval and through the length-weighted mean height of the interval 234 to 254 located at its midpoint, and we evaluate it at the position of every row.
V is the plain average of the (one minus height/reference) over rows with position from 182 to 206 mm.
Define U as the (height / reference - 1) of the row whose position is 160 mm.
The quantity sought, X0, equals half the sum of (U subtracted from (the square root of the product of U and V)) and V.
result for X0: 0.14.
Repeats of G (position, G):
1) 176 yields 30.13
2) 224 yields 48.97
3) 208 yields 49.54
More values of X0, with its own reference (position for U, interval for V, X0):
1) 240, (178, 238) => 0.07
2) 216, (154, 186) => 0.14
